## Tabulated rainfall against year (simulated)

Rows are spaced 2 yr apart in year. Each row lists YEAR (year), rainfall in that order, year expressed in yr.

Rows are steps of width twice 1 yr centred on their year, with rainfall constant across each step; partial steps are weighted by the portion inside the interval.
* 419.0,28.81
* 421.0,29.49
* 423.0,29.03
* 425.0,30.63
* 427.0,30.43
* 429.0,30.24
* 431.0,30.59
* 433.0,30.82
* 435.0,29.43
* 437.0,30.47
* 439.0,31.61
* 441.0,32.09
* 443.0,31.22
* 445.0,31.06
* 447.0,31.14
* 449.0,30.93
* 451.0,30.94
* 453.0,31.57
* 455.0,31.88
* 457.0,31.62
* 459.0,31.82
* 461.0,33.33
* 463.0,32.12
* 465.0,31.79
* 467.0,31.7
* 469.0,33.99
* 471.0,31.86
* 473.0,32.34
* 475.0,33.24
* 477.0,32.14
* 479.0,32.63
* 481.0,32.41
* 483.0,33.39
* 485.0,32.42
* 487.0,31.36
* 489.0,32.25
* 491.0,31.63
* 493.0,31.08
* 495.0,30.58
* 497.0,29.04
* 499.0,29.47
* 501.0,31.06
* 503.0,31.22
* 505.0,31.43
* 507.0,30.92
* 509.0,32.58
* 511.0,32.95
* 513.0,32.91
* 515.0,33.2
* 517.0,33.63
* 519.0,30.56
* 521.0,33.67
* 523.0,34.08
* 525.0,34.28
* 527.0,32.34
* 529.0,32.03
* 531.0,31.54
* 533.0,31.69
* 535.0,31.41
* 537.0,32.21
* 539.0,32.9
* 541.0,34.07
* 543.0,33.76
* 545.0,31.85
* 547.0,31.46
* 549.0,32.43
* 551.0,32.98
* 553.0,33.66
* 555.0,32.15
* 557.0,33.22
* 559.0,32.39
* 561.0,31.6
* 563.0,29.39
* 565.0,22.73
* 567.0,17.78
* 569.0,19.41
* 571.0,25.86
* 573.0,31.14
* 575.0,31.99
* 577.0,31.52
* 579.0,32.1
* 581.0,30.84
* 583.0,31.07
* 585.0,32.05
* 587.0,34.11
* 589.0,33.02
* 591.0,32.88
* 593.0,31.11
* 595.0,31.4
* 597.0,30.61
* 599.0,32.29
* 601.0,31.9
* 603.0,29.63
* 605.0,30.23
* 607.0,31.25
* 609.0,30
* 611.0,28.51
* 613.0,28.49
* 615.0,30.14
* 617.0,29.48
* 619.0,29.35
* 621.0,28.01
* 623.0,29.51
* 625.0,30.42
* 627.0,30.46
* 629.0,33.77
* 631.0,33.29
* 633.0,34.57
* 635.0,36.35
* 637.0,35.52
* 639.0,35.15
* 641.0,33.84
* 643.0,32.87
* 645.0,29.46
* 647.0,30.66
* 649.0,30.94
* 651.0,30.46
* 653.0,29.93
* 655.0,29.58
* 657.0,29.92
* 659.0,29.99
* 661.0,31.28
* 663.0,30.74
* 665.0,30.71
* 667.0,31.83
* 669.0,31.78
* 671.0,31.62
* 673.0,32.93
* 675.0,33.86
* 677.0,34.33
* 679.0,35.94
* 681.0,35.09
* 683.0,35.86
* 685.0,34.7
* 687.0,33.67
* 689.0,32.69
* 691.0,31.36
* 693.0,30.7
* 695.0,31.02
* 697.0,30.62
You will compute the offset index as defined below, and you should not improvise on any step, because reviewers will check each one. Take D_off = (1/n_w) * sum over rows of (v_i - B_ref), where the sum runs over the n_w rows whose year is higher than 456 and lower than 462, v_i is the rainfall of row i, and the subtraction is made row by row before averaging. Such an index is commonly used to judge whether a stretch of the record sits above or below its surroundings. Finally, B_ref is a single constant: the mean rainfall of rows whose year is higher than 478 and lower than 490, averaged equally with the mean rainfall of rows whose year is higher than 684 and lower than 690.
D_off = -0.79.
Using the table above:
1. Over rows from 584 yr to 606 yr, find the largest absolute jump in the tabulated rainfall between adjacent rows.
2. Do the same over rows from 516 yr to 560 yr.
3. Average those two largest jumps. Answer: 2.69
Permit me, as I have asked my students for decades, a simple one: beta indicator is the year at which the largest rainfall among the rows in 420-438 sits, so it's 433.0 yr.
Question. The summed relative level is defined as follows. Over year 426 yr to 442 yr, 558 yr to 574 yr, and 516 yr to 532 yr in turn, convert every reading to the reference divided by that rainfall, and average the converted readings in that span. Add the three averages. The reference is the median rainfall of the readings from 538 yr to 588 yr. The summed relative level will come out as 3.30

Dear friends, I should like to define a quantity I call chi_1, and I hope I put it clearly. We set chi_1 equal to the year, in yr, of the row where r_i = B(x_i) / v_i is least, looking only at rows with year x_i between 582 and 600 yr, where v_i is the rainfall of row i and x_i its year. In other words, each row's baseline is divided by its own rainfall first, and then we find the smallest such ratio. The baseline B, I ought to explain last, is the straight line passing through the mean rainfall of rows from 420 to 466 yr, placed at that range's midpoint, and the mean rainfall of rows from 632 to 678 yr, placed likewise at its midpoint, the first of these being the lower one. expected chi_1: 587.0 yr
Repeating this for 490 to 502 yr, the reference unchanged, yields 491.0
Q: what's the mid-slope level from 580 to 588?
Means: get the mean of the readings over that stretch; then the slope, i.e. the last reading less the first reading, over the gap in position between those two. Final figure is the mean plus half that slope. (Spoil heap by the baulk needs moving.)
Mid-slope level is 32.3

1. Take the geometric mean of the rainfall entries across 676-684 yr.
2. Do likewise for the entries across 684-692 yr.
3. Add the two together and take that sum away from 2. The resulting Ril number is -66.4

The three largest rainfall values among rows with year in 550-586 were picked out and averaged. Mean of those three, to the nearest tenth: 33.3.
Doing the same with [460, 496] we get 33.6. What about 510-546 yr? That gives 34.1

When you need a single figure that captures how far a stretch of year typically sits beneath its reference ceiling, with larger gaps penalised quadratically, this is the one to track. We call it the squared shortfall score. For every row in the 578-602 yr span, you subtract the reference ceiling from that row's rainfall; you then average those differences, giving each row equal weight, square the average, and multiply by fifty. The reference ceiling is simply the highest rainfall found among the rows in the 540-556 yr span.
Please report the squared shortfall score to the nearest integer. 225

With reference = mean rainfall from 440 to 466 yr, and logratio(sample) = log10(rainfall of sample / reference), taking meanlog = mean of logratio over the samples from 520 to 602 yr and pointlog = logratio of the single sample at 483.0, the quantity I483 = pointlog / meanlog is -2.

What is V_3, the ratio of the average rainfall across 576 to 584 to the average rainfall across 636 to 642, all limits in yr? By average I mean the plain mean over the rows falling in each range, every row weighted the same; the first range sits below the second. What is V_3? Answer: 0.90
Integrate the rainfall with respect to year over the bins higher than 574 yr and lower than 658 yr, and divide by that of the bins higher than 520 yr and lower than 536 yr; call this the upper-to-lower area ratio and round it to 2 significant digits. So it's 5.1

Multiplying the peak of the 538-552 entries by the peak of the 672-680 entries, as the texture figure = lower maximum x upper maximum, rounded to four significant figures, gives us 1224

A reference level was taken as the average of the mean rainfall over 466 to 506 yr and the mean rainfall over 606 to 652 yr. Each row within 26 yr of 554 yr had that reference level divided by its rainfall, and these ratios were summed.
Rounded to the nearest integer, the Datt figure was 28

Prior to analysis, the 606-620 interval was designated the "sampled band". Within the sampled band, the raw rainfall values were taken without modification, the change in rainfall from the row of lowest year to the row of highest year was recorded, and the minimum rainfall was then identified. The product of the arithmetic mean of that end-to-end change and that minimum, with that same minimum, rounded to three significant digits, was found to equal 379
